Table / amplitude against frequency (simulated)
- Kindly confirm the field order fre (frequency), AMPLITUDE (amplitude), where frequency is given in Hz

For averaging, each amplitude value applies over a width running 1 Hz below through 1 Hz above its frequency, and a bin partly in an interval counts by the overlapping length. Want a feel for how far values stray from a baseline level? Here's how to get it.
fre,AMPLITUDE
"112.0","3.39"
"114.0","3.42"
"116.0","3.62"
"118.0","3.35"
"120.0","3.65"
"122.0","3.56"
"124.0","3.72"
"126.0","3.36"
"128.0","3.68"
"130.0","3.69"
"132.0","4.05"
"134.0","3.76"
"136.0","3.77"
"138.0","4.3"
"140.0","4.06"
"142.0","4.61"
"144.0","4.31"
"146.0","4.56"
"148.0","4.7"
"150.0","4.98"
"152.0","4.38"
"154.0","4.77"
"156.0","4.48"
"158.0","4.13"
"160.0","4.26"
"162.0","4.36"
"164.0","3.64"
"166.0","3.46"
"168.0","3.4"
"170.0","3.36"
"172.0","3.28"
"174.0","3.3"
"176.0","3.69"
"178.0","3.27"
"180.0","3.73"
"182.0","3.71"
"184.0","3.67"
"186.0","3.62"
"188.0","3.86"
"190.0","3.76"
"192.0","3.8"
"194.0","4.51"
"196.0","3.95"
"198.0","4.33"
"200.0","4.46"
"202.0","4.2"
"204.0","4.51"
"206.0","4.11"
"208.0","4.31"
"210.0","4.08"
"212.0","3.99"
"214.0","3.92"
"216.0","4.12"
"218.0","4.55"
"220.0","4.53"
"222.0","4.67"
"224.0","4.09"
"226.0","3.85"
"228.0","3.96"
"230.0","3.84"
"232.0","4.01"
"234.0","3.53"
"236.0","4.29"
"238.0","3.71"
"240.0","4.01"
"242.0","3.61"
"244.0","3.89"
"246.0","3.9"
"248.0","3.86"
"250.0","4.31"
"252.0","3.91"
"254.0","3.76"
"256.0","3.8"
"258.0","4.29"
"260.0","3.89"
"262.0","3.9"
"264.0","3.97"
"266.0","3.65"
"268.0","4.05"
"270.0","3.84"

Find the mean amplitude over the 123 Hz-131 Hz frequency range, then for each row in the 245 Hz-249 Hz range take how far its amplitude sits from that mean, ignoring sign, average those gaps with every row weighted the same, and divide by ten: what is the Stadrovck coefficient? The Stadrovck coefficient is 0.027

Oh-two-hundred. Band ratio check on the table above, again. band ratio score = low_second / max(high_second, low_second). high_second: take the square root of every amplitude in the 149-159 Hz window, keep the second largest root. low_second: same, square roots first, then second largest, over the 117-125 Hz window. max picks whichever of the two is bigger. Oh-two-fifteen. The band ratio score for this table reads 0.87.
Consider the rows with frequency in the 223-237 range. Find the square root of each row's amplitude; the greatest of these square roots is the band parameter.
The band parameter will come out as 2.07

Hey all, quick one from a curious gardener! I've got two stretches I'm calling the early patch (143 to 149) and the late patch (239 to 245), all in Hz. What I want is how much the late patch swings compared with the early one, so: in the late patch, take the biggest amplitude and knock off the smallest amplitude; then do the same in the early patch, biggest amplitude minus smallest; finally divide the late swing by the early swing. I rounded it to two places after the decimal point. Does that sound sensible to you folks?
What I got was 1.03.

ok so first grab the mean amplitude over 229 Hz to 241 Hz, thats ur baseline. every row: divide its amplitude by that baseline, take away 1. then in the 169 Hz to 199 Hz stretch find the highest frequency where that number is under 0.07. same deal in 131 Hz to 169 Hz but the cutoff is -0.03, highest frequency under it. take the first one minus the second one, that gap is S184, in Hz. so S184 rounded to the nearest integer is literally 28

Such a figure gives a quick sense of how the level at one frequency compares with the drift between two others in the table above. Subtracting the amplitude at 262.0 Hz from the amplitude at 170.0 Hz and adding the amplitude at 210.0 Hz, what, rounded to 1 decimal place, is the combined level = 3.5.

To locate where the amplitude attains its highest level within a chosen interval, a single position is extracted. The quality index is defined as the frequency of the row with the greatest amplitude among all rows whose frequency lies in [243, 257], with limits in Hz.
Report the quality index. 250.0 Hz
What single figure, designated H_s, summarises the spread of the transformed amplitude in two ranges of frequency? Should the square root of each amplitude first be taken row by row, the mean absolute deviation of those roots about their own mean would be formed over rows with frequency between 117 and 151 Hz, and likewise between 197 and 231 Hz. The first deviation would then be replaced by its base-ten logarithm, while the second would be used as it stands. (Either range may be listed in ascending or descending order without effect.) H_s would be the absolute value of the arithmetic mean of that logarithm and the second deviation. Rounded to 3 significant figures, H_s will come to 0.467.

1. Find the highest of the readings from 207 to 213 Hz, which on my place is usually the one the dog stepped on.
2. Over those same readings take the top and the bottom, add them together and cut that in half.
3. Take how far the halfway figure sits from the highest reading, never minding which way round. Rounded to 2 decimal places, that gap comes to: 0.16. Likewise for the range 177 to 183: 0.23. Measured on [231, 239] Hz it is 0.38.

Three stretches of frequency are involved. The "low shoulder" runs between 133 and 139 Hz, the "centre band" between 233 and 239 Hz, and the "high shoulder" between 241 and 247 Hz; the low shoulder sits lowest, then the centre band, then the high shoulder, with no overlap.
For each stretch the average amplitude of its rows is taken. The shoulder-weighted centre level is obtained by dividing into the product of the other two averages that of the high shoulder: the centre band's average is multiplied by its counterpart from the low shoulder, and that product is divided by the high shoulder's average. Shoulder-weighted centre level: 4.0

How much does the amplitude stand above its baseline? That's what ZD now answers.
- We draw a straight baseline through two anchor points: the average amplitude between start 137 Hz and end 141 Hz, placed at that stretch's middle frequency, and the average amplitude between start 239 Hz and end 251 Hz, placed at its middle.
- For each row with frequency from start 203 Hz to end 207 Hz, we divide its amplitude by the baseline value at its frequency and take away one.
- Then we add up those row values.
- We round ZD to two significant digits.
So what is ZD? 0.14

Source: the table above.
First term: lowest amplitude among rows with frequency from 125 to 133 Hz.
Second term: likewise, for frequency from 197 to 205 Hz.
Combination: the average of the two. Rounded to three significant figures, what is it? 3.78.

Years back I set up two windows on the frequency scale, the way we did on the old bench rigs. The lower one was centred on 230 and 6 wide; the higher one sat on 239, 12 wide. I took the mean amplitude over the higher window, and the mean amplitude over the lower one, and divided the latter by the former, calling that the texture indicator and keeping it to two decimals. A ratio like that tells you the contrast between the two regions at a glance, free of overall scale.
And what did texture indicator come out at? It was 1.03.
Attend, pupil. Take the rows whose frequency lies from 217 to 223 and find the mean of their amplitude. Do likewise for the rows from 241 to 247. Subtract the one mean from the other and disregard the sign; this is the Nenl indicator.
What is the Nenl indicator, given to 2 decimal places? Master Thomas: 0.78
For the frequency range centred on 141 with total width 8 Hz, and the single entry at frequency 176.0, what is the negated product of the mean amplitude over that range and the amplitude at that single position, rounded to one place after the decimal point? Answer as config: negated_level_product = -15.9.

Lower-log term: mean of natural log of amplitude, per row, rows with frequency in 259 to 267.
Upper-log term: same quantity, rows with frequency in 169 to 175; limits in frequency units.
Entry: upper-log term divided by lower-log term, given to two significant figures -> 0.89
